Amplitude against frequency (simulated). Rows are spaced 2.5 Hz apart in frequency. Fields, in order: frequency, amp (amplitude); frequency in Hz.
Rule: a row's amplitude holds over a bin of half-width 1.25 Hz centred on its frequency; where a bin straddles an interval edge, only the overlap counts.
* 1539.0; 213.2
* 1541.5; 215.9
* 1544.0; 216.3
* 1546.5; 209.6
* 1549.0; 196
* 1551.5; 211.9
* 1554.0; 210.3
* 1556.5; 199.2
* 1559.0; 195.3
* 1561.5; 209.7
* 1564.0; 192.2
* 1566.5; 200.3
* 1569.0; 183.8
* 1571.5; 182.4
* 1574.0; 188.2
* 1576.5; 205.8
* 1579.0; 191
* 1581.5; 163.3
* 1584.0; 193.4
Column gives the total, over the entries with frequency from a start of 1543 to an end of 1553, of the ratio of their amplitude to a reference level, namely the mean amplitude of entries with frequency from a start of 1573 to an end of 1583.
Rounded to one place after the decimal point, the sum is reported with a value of 4.5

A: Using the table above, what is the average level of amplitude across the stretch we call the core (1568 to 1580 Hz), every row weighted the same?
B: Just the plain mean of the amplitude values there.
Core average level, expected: 190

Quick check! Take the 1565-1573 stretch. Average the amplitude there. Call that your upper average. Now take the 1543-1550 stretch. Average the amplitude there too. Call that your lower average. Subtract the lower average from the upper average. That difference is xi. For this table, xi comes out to -18.5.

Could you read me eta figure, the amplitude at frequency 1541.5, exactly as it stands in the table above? 215.9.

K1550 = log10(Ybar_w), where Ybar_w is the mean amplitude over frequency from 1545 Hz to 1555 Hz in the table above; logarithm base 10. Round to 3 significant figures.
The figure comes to 2.32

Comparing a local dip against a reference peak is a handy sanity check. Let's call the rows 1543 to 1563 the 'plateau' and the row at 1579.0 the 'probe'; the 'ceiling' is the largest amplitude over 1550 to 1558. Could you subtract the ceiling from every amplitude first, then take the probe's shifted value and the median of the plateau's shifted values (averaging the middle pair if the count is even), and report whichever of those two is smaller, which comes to -21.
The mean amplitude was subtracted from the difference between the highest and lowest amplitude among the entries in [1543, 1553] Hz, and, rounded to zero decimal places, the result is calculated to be -188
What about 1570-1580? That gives -168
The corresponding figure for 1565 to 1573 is -171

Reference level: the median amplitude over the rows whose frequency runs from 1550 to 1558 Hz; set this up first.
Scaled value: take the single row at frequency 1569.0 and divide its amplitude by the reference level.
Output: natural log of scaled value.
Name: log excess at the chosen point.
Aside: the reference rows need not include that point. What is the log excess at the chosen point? -0.135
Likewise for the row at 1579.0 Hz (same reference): -0.096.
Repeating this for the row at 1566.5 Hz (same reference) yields -0.049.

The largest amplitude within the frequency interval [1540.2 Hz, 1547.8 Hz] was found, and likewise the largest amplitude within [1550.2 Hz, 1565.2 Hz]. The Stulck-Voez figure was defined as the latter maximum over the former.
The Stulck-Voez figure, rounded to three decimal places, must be 0.980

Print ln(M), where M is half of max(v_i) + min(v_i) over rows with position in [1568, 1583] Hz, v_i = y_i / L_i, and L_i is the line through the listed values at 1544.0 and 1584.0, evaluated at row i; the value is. -0.062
